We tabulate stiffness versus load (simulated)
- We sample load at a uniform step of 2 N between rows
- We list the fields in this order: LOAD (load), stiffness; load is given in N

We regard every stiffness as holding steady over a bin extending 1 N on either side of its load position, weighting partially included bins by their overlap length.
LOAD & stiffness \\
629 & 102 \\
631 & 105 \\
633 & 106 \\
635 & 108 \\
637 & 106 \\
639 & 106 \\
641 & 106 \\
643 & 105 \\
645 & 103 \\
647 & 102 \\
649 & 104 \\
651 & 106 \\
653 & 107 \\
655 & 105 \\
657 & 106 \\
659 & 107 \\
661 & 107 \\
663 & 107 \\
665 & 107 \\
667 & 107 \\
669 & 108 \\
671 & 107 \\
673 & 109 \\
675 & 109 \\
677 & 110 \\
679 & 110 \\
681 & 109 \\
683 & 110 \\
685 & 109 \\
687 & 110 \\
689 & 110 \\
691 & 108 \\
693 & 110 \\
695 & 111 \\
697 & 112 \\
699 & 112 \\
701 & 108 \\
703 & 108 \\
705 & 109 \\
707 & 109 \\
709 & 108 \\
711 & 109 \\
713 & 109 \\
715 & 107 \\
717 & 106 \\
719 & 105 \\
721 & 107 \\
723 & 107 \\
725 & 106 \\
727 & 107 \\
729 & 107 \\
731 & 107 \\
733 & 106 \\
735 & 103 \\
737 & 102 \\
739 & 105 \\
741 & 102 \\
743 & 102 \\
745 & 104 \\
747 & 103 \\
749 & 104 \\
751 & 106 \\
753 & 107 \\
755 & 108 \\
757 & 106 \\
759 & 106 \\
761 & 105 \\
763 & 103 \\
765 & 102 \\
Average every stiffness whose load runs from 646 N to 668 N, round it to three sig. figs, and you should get 106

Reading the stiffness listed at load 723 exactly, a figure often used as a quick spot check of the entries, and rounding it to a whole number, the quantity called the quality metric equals 107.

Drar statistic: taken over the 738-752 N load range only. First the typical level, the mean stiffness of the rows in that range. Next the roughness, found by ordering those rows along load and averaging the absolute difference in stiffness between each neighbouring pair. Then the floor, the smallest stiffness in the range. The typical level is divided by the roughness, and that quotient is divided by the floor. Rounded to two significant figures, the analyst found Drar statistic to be 0.68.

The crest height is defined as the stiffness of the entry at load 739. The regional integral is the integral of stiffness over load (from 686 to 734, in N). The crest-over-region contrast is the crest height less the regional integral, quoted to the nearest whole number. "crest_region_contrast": -5091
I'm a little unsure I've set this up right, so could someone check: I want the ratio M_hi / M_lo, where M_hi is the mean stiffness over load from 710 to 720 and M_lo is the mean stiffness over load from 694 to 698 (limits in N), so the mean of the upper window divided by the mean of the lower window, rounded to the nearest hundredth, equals 0.96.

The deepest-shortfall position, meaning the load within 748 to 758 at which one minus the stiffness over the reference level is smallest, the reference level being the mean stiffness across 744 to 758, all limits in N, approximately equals 755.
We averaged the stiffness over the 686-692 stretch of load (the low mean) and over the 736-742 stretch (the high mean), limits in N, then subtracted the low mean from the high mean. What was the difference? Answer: -6.3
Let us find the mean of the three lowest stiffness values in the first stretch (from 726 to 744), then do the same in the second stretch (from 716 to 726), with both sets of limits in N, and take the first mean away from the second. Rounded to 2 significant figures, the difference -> 3.7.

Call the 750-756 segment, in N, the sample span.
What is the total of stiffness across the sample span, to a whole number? 321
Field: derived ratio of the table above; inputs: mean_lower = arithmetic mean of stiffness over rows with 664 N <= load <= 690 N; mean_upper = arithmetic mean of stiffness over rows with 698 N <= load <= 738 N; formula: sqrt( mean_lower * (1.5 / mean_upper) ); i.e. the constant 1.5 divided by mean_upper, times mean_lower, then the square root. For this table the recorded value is 1.23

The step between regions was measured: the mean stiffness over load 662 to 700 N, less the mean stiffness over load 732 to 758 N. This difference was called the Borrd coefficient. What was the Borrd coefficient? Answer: 5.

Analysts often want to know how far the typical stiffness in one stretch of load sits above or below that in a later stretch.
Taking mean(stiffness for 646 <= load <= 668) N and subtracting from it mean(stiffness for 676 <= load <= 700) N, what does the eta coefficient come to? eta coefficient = -4.2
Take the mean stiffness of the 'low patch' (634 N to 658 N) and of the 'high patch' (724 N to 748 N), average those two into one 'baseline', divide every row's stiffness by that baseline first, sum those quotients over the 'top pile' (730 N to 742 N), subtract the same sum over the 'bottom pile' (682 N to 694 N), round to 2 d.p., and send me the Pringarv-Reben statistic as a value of -0.31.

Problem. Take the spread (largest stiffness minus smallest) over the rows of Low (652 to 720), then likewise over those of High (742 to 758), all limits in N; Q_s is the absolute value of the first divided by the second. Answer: 1.17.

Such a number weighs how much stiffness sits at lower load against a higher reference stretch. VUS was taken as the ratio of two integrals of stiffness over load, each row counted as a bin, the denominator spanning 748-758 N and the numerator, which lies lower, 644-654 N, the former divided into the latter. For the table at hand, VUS 0.98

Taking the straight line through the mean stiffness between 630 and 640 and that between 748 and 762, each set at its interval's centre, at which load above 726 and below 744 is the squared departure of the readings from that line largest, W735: 737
